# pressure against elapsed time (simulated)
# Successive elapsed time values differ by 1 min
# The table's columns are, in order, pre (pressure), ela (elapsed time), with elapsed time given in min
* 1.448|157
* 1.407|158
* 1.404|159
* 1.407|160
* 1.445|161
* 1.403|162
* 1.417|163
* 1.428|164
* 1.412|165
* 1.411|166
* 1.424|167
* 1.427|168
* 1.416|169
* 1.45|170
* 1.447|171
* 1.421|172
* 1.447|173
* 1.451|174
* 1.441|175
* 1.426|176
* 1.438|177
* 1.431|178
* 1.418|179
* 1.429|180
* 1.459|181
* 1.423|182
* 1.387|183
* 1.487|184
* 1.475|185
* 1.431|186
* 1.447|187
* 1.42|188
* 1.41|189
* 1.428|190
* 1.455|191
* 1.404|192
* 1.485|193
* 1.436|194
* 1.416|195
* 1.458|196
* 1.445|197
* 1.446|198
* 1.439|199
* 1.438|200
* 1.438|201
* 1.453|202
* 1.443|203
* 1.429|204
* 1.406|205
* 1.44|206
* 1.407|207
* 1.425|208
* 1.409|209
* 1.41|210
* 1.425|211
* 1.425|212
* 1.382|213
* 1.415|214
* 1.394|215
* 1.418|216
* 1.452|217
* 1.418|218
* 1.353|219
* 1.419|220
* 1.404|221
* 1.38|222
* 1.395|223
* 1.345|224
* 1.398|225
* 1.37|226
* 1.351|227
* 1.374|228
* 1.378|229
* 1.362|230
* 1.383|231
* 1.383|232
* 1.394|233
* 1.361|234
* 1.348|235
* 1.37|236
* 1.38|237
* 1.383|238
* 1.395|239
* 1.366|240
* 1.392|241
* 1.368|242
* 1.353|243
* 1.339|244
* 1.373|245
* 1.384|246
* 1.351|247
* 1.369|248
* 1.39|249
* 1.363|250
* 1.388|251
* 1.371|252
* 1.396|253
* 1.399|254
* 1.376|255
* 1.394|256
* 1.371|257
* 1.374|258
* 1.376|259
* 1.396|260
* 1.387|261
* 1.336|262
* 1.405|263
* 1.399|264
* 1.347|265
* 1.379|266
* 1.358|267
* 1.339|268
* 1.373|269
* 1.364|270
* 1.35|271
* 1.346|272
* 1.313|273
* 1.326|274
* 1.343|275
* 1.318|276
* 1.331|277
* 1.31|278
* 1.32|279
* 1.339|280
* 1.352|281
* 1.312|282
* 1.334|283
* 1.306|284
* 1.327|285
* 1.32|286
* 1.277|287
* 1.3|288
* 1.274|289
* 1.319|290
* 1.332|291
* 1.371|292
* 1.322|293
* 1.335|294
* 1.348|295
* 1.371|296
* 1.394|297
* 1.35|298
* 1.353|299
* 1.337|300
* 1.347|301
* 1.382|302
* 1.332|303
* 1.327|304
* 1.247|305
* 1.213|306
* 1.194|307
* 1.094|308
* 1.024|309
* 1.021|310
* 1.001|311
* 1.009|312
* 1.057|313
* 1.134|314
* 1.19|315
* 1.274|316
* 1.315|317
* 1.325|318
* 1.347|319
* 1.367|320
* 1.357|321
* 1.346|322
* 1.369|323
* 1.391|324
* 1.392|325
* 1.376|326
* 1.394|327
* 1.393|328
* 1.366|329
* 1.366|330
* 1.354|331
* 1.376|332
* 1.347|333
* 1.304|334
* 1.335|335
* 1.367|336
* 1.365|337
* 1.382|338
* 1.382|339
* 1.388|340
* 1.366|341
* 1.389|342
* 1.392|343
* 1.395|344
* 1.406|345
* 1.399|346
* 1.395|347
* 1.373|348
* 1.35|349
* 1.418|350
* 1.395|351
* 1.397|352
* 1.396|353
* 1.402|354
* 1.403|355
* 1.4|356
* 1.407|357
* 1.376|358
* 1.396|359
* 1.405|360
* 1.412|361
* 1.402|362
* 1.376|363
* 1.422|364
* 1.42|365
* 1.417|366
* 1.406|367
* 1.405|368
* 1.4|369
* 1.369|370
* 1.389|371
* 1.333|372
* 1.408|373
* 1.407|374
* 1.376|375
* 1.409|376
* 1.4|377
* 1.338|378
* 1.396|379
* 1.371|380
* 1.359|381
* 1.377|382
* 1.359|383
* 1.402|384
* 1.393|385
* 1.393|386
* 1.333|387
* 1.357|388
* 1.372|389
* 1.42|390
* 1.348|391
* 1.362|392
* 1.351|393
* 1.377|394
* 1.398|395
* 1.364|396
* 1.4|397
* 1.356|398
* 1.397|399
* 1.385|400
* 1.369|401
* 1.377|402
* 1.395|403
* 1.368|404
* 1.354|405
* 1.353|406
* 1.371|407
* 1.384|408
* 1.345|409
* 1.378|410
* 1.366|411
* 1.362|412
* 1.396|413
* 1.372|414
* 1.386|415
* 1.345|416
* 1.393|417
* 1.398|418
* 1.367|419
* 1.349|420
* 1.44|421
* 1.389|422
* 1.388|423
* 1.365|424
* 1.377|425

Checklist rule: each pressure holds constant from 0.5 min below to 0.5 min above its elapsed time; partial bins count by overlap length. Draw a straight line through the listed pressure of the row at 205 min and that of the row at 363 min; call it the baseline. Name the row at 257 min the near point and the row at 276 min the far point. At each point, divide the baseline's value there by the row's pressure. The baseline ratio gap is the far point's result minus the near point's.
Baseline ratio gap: 0.038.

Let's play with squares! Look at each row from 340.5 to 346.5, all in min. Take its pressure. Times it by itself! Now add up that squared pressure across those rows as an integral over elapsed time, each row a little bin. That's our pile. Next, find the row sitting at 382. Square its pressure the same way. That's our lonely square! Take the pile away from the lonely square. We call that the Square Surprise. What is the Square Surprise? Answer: -9.7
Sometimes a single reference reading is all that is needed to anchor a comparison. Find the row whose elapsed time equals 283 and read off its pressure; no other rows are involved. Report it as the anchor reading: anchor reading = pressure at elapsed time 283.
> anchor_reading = 1.334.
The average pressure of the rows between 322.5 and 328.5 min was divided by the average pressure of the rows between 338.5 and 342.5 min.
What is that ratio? 1.00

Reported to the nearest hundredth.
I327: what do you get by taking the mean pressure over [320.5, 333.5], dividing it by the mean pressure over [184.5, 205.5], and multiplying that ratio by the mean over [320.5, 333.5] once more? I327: 1.31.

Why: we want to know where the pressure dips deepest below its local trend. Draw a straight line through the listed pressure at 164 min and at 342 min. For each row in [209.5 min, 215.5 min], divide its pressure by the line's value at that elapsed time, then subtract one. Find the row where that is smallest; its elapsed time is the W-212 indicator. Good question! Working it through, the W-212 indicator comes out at 213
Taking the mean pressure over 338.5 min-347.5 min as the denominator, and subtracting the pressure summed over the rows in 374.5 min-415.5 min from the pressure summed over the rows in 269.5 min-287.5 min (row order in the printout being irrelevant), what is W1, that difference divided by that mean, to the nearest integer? -23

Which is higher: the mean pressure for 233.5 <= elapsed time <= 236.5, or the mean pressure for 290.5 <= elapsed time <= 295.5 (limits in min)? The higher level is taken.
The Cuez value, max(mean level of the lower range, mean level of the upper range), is 1.360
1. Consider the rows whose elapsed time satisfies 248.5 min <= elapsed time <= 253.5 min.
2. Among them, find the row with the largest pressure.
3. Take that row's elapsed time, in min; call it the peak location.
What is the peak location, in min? 253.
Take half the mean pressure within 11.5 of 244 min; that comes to 0.69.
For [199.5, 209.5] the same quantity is 0.71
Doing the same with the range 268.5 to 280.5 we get 0.67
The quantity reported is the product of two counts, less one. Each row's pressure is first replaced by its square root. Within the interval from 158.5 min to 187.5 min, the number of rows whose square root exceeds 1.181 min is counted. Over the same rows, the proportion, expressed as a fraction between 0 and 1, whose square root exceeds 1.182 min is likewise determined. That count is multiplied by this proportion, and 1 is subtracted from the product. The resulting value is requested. 26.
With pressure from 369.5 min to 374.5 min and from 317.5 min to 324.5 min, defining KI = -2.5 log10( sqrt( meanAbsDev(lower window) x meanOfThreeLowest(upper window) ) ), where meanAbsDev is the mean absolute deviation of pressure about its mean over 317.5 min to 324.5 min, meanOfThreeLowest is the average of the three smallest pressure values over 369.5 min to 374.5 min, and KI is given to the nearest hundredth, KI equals 2.09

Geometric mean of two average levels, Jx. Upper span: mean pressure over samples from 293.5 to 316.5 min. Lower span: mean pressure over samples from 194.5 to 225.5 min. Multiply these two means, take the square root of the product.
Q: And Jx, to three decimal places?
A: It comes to 1.321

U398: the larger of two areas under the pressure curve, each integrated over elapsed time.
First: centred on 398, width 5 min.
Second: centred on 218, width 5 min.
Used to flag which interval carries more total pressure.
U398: 7.06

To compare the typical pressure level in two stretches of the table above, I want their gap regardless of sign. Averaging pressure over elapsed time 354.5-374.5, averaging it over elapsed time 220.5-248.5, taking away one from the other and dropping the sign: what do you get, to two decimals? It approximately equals 0.02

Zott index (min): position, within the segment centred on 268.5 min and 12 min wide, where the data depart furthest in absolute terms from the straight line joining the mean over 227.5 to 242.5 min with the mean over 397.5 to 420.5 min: 273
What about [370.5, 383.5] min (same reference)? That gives 372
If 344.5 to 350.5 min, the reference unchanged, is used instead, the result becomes 350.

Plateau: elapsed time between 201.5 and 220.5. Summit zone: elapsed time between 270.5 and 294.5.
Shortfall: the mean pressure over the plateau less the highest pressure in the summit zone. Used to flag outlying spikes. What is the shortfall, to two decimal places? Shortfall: 0.05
